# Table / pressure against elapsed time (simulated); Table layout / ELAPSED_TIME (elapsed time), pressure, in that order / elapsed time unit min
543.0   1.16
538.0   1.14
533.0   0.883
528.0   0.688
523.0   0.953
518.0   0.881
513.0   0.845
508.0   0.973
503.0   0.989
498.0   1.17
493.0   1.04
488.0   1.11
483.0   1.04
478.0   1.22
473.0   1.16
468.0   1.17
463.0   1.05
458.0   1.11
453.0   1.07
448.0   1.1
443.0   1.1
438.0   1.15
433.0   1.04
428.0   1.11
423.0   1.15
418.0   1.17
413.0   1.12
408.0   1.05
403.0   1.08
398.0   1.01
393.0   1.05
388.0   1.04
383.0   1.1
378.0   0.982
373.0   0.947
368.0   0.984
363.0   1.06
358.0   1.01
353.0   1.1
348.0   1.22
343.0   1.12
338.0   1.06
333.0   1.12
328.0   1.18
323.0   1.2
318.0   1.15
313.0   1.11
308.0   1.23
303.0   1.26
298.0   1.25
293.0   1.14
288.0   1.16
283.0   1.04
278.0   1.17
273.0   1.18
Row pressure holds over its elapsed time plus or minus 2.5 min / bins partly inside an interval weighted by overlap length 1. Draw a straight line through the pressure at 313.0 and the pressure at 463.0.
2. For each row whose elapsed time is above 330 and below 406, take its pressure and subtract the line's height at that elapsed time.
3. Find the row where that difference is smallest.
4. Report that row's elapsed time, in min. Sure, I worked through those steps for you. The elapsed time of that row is 373.0 min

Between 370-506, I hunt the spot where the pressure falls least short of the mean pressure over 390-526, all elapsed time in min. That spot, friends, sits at 478.0 min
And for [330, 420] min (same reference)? 348.0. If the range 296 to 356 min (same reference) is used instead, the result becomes 303.0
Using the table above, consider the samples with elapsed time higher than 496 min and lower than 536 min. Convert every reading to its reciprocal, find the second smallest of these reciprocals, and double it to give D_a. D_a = 2.02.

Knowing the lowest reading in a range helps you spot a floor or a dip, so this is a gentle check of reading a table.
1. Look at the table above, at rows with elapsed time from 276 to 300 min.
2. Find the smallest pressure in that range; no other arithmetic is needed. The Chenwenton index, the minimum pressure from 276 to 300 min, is 1.04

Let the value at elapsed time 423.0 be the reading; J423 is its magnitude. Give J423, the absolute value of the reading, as 1.15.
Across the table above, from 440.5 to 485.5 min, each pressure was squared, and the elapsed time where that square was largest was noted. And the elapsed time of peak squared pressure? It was 478.0 min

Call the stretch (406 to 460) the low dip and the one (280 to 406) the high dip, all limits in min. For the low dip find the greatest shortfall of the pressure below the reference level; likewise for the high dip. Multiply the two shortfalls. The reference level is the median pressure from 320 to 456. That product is 0.0092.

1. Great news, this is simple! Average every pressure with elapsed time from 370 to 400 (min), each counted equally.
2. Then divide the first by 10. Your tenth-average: 0.102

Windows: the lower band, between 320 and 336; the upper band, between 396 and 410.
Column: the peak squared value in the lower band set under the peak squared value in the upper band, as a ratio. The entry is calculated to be 0.810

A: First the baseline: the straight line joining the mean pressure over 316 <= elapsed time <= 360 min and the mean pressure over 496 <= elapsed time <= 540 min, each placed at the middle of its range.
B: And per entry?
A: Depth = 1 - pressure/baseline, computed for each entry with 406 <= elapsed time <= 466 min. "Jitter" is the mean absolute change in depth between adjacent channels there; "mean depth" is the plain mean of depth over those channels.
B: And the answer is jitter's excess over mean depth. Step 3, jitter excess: 0.12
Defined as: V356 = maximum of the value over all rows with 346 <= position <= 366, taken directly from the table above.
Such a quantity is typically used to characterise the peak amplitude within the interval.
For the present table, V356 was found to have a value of 1.22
